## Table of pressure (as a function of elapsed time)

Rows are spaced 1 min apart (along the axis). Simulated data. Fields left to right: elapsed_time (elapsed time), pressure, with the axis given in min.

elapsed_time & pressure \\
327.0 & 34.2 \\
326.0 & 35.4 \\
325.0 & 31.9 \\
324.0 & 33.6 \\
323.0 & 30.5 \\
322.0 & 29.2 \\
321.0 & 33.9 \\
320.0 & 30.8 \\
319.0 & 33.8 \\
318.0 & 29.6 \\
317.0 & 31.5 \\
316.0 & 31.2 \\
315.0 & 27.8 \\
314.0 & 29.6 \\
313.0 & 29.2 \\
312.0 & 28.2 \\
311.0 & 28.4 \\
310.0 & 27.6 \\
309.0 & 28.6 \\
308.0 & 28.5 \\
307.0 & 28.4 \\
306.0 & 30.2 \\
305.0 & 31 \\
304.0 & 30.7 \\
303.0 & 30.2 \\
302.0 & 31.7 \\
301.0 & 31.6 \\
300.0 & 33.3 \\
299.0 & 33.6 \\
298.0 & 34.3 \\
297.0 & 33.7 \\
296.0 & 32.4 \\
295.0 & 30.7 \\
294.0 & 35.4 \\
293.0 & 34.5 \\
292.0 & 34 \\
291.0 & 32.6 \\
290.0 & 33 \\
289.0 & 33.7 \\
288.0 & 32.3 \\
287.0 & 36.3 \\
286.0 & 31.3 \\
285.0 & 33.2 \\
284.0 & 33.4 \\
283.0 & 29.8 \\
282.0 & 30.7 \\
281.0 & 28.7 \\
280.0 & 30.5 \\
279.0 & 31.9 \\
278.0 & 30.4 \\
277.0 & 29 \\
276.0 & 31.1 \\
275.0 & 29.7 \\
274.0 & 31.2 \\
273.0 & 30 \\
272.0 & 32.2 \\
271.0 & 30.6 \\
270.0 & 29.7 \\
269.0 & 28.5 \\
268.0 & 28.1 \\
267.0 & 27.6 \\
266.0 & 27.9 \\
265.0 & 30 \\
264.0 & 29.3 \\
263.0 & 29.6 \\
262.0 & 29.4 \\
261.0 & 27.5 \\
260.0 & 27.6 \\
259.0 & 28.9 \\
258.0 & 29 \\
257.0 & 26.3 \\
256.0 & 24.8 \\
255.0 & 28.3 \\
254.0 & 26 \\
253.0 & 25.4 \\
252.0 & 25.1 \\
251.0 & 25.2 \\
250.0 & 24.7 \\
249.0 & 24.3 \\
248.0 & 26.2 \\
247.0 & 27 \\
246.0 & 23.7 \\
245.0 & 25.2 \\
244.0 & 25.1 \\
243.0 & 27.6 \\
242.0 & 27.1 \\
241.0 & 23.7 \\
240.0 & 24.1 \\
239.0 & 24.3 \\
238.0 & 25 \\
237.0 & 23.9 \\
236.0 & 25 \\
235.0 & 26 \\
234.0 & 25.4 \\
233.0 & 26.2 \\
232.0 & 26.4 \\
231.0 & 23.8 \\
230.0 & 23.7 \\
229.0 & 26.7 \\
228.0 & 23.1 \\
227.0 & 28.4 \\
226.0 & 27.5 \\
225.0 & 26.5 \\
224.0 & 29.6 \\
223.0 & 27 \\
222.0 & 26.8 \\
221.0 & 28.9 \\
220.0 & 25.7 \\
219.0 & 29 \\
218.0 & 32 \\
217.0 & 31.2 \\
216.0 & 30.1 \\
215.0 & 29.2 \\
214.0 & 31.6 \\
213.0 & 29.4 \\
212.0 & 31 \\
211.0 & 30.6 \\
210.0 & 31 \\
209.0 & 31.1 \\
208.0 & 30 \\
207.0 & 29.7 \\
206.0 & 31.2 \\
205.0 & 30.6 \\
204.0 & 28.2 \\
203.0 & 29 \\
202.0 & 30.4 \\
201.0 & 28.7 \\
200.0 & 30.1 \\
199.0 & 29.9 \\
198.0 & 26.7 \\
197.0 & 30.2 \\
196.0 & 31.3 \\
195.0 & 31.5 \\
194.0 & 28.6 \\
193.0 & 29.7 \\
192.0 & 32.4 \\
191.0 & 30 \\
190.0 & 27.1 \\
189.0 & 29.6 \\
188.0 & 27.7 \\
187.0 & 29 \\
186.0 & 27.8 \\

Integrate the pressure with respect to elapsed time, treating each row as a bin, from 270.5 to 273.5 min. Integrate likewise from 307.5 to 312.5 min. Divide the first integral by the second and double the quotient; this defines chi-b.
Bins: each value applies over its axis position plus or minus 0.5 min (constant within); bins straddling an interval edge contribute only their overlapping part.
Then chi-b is 1.3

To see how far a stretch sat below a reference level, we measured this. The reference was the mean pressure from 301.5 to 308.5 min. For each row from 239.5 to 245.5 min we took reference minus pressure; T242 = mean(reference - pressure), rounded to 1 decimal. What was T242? 4.6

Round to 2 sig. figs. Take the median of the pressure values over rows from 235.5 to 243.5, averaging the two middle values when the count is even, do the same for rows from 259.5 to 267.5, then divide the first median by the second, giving 0.86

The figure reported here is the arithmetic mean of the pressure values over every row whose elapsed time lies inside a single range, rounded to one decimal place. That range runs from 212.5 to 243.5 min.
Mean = 26.9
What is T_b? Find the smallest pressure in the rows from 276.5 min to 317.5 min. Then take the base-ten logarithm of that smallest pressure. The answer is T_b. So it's 1.44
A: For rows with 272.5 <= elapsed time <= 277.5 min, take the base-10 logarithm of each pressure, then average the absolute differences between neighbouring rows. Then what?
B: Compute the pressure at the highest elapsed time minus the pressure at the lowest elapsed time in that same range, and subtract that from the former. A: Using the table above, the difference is 1.0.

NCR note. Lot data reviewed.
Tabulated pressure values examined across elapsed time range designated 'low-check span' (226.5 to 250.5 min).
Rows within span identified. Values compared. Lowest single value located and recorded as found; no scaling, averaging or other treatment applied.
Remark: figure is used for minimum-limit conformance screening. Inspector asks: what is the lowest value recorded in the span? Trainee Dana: 23.1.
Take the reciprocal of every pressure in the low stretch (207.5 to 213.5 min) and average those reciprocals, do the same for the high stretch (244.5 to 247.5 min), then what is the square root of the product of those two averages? 0.0360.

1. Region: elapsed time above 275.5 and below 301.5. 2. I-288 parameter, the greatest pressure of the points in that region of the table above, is 36.3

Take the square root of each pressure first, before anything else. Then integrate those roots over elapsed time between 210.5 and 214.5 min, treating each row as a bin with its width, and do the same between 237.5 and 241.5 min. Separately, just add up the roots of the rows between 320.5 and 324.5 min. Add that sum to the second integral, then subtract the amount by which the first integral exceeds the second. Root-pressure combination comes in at 39.8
